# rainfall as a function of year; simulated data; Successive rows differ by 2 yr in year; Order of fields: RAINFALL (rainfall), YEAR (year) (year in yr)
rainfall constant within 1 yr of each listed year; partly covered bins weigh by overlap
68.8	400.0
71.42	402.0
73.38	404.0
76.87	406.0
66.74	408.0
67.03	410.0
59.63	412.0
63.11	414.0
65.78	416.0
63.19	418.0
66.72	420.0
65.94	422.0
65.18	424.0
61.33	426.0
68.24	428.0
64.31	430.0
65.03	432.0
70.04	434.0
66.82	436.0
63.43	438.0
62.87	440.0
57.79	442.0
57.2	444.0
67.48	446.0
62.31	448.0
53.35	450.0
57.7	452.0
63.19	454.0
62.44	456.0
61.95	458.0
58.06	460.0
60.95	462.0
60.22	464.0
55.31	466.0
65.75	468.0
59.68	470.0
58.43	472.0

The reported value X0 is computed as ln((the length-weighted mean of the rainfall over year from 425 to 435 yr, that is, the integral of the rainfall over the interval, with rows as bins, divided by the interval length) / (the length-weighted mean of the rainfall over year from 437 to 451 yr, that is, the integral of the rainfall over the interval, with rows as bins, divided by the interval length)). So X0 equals 0.08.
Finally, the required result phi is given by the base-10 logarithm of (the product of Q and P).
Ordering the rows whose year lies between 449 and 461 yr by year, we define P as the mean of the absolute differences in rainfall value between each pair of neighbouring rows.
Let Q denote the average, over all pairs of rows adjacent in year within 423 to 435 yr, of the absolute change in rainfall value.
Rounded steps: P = 2.99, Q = 4.1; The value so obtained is 1.09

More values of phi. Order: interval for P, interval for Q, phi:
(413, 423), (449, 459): 0.82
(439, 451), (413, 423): 1.16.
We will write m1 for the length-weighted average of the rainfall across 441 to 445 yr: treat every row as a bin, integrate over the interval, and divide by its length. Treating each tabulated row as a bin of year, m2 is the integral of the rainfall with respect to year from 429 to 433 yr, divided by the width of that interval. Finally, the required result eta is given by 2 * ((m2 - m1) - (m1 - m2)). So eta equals 29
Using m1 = 57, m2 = 64.7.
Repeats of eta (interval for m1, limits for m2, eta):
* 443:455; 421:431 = 19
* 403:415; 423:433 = -12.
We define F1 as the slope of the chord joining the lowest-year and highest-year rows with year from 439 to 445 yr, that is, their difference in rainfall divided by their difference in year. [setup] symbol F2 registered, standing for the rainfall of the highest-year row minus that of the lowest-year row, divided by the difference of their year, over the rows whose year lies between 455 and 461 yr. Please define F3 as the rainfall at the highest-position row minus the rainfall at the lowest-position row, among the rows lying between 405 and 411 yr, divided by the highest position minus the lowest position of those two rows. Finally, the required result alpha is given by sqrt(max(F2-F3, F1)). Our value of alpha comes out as 1.2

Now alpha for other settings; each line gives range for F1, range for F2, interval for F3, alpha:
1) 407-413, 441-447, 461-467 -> 2.0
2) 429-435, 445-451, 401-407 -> 1.2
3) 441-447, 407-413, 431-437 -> 1.6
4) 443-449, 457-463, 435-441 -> 1.1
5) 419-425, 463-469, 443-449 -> 0.3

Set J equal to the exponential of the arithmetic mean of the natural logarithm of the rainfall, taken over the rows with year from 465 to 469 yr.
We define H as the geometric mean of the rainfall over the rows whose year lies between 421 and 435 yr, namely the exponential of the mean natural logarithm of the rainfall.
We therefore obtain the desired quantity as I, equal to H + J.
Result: 126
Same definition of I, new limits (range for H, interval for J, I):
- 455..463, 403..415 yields 128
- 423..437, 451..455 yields 126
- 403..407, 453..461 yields 136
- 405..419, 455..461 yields 127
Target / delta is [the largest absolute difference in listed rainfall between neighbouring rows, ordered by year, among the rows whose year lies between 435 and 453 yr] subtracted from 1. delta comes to -9.3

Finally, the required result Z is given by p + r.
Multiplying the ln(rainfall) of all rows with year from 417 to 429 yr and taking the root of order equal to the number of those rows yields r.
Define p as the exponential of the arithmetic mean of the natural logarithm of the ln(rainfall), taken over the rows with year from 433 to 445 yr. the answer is 8.32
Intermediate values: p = 4.14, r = 4.18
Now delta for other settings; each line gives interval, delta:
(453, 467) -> -3.9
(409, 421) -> -6.4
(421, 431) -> -5.9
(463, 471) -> -9.4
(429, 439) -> -4.0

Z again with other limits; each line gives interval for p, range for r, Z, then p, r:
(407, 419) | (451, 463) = 8.27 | 4.16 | 4.11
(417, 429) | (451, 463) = 8.28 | 4.18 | 4.11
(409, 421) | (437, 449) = 8.28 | 4.16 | 4.12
